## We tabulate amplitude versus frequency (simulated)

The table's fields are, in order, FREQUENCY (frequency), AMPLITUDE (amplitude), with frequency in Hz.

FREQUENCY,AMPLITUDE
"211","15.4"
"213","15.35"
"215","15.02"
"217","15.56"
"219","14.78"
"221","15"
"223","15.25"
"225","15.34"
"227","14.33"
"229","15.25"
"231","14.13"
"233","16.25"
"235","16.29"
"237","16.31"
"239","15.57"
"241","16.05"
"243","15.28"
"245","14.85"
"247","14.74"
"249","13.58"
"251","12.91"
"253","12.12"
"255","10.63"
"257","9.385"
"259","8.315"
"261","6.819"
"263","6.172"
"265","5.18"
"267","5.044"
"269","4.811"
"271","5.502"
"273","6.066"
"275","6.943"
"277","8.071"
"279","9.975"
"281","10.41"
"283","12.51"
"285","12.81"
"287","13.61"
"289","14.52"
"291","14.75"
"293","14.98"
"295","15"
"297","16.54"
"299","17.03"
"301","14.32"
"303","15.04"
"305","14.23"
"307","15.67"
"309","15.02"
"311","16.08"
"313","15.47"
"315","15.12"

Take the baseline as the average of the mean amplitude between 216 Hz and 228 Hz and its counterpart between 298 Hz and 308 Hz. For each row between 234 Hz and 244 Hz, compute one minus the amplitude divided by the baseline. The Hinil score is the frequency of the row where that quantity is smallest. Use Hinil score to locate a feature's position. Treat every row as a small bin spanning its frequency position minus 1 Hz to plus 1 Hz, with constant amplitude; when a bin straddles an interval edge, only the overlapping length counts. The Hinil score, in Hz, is 237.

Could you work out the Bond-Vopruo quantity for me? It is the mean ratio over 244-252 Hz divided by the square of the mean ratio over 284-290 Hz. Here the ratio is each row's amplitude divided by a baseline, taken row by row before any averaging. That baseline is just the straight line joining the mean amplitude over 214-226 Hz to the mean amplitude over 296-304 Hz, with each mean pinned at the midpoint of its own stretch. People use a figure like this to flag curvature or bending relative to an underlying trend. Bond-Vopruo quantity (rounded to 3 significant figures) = 1.20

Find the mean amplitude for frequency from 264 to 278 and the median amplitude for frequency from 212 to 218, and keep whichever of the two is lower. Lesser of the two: 5.95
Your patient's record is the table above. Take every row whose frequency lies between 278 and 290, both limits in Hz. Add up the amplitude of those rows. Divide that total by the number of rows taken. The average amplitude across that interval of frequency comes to 12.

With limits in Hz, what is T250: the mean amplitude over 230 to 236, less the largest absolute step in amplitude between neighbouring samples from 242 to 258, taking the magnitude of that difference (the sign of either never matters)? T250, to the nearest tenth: 14.1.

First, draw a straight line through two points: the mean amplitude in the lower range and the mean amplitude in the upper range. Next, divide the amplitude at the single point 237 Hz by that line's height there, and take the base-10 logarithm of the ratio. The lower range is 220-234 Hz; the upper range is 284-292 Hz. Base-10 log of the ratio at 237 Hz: 0.040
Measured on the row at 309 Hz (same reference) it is 0.046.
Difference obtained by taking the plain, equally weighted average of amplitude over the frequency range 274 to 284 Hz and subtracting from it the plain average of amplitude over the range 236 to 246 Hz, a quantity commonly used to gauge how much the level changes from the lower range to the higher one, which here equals -6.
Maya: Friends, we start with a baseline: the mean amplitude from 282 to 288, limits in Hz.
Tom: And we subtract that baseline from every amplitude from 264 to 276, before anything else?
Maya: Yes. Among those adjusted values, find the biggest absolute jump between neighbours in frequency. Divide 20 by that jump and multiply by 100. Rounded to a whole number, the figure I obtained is 2281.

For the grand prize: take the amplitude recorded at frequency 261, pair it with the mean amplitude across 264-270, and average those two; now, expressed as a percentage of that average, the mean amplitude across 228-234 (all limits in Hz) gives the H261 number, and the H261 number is 257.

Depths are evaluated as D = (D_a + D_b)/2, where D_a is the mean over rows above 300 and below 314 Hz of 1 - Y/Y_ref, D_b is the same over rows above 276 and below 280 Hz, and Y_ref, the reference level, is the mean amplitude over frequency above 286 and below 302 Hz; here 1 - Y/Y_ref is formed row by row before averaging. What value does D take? 0.20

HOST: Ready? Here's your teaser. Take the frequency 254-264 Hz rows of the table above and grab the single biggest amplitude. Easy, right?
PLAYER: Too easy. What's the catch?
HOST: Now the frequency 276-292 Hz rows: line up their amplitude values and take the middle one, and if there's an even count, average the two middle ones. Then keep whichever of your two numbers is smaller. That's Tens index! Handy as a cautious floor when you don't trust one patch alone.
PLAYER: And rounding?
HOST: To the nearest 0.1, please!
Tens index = 10.6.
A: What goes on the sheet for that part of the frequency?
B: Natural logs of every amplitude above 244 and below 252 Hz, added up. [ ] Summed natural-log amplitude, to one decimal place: 10.6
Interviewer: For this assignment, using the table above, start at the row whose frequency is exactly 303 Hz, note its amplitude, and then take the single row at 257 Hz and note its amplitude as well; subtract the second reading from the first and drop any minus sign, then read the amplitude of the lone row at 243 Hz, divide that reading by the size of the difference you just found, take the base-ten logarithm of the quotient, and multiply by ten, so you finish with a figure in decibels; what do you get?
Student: 4.3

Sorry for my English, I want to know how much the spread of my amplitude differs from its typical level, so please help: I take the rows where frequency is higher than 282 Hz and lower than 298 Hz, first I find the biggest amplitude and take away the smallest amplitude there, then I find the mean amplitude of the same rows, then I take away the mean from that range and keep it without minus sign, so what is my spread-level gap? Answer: 10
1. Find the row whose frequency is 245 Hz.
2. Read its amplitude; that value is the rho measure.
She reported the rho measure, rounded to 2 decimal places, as 14.85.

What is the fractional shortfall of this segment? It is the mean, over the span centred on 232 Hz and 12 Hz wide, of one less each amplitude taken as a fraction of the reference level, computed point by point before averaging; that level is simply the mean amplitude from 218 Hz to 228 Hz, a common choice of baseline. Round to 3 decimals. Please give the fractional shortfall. -0.033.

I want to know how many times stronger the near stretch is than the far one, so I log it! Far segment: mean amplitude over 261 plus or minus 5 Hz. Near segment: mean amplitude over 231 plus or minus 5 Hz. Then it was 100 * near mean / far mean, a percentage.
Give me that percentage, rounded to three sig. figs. 213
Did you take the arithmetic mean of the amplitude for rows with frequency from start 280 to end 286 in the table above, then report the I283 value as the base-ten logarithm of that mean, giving 1.076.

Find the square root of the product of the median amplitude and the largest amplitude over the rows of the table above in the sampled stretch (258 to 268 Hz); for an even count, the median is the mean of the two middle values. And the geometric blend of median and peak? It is 7.2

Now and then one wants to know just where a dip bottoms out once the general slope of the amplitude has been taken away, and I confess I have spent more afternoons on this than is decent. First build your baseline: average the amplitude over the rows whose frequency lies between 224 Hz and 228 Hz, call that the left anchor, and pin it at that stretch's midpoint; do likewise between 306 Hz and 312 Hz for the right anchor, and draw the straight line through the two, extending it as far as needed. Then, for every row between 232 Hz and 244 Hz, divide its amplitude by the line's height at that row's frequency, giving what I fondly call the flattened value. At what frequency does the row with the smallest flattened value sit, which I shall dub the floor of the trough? 243 Hz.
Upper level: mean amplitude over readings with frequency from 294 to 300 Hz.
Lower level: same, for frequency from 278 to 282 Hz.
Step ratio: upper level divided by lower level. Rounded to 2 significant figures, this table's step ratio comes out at 1.6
